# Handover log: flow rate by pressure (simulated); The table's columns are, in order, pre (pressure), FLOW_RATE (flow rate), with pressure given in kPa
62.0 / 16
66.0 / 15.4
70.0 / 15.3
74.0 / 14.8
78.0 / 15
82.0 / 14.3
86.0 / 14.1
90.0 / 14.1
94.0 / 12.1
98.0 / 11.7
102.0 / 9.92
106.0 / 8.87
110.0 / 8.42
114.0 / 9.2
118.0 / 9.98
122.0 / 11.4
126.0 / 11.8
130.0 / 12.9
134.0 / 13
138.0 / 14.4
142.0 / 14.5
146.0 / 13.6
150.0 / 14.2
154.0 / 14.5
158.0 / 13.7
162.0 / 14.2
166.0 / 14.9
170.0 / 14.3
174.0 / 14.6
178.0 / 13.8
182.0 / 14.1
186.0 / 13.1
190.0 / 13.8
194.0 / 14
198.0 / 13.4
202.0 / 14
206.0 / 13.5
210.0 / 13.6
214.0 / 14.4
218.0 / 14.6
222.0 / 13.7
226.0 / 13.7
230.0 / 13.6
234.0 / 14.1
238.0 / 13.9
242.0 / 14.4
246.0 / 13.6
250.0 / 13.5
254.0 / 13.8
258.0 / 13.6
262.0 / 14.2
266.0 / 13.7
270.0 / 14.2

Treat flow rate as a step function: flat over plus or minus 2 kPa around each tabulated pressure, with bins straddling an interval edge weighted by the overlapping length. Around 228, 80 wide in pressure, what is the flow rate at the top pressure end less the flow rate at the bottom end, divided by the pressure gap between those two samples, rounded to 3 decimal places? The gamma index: -0.001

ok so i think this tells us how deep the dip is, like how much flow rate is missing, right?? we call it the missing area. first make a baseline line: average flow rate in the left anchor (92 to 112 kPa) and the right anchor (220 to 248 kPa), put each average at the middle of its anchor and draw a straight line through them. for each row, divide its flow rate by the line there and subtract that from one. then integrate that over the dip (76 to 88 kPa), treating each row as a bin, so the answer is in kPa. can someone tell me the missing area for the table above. -6.0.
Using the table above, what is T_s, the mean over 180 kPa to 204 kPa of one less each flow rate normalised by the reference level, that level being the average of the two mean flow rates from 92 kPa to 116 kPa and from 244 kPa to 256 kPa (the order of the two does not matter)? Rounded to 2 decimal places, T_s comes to -0.16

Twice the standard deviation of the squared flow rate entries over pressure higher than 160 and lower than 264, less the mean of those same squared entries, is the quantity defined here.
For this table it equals -171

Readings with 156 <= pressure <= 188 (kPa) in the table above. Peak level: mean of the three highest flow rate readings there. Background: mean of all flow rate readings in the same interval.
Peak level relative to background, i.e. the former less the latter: 0.51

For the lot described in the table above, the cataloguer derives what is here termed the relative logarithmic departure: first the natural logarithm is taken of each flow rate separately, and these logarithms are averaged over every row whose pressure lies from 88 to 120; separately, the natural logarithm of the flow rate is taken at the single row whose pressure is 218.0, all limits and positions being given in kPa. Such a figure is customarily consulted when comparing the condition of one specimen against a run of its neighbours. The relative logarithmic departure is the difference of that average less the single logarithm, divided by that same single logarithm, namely -0.13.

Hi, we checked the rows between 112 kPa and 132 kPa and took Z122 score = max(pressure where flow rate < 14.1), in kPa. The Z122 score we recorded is 130.0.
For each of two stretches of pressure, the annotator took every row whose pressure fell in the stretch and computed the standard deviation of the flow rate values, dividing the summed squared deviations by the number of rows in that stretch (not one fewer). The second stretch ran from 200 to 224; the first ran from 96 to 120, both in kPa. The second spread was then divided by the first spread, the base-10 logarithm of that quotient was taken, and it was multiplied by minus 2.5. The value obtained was 1.0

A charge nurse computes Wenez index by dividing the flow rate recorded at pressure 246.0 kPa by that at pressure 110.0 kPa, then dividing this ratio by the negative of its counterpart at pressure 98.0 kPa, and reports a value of -0.138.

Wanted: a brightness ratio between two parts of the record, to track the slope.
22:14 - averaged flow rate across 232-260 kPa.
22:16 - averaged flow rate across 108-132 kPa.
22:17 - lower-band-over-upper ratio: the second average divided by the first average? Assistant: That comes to 0.77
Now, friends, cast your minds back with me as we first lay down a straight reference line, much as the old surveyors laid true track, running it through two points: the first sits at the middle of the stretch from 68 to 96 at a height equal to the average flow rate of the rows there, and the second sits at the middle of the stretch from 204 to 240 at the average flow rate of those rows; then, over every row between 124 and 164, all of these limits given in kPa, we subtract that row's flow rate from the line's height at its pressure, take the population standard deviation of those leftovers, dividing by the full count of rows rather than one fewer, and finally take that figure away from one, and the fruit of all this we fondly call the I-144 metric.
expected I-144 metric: 0.14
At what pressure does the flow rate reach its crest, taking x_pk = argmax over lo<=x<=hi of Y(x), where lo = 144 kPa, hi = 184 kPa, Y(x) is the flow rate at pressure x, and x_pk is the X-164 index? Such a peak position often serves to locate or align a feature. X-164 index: 166.0 kPa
